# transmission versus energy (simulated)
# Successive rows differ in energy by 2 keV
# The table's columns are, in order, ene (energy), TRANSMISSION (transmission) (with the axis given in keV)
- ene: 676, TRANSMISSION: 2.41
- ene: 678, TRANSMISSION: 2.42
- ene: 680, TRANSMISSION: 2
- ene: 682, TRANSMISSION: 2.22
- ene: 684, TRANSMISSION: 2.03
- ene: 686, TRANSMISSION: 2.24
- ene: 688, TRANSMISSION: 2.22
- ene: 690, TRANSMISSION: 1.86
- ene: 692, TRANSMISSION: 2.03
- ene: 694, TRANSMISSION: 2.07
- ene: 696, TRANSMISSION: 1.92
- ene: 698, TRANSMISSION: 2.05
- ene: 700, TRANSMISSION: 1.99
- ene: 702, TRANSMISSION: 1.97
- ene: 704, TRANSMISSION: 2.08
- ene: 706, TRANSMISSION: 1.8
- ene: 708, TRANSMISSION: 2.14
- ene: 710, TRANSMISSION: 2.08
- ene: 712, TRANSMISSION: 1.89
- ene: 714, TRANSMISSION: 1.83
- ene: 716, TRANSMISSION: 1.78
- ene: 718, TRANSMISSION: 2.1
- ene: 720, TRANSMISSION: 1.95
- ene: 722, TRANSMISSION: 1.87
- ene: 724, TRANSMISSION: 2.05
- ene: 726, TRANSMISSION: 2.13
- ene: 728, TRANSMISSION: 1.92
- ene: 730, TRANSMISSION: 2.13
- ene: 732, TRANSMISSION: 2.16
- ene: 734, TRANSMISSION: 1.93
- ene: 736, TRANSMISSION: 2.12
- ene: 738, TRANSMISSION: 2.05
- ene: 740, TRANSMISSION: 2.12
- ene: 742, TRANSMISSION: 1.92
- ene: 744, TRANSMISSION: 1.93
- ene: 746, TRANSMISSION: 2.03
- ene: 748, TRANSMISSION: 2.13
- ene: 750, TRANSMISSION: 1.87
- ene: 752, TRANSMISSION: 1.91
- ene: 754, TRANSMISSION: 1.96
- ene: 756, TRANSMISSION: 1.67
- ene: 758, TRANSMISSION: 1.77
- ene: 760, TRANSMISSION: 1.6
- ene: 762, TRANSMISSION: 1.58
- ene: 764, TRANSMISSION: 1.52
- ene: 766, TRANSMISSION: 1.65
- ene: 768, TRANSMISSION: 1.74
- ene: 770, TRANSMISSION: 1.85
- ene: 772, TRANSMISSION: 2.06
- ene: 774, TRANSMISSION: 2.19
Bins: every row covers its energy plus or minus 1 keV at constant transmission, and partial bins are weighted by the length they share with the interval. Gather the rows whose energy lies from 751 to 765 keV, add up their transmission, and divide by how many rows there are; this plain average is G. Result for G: 1.72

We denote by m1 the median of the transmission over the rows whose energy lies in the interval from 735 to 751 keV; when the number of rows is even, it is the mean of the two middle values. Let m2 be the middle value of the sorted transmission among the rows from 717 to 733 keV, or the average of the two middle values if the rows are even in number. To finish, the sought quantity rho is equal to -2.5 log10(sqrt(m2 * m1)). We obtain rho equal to -0.78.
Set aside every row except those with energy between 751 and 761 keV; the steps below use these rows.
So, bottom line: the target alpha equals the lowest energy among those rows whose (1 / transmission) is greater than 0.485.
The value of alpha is 752 keV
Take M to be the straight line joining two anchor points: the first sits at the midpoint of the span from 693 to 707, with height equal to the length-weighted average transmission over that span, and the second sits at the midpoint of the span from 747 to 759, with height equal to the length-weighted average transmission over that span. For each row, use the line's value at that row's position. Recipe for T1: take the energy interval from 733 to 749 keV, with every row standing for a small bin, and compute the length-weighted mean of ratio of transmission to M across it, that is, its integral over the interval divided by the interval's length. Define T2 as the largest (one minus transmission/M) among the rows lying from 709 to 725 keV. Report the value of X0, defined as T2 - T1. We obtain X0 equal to -0.98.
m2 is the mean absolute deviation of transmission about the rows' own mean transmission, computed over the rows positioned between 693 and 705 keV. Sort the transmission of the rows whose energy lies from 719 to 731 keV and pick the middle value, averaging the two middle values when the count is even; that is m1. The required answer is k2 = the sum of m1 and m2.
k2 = 2.05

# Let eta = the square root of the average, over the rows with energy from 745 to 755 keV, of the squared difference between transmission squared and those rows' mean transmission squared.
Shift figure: 0.37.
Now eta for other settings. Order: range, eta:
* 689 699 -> 0.32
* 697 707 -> 0.38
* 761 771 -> 0.39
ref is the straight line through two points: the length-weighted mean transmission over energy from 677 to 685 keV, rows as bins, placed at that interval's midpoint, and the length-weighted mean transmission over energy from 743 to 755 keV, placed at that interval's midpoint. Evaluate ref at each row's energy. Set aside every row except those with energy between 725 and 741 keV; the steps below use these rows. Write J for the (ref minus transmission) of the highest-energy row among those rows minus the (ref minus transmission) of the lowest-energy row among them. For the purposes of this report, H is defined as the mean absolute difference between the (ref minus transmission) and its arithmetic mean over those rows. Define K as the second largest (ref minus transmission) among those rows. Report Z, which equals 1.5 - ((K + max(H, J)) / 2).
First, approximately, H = 0.08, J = -0.03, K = 0.085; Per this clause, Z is 1.42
